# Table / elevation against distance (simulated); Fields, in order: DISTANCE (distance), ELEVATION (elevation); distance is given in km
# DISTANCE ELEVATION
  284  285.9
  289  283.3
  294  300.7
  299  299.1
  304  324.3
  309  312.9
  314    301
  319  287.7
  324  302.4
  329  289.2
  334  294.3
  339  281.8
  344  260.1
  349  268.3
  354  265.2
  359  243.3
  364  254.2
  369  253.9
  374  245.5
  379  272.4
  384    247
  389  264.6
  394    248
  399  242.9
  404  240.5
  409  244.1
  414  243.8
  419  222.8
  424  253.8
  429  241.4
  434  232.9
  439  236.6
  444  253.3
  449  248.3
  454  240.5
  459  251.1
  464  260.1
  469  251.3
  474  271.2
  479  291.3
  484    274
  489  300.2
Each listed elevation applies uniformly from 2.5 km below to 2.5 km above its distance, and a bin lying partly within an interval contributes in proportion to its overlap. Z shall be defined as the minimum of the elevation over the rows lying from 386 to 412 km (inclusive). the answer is 240.5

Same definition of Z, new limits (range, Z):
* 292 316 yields 299.1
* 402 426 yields 222.8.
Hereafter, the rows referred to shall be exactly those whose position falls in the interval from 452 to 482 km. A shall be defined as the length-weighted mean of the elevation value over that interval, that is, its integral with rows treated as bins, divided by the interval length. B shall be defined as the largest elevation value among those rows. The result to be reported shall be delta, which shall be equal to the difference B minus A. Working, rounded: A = 261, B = 291.3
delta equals 29.8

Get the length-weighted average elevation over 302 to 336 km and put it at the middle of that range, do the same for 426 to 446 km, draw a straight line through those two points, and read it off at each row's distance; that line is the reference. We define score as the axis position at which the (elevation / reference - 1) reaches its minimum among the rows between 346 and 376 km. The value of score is 359 km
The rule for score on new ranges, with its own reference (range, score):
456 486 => 459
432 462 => 434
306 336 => 319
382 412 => 384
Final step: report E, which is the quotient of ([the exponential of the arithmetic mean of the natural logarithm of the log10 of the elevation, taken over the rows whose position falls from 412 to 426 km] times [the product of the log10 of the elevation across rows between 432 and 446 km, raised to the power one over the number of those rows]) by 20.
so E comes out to 0.283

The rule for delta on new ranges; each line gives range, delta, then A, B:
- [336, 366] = 19.0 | 263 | 281.8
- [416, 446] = 13.8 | 240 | 253.8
